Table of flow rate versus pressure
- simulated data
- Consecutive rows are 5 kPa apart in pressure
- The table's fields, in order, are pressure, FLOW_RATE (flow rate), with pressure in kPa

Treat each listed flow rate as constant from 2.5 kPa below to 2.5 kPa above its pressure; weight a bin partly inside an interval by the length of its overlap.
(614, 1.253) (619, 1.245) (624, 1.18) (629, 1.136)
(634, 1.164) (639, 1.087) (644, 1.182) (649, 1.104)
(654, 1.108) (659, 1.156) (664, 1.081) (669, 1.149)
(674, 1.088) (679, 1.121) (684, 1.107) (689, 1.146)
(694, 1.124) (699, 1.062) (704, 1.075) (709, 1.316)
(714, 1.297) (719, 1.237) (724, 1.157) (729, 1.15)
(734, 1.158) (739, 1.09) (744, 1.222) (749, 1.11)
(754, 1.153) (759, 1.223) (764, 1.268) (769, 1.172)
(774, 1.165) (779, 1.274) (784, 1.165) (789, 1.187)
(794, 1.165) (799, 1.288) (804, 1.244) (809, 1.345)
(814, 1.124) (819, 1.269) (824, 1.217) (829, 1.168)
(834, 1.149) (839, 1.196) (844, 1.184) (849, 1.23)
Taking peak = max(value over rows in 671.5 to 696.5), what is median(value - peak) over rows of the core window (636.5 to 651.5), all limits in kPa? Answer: -0.04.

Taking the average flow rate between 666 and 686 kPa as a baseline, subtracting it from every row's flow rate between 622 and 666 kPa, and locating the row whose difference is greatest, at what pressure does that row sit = 644 kPa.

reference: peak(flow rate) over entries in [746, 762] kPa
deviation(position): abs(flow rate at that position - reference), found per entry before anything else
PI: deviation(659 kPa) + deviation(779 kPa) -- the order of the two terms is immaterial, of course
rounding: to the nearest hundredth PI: 0.12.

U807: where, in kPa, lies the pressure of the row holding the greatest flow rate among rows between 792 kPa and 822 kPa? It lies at 809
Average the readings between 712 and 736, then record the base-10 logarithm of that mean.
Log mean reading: 0.079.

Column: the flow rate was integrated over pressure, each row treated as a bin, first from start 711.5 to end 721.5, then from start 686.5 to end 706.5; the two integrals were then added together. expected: 35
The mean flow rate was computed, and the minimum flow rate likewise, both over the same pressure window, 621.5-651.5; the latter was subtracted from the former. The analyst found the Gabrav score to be 0.06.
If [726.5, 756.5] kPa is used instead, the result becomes 0.06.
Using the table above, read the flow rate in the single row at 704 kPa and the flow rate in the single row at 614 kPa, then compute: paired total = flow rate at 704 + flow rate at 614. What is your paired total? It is 2.33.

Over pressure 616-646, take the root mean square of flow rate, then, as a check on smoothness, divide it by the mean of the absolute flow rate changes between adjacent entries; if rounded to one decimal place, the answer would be 18.9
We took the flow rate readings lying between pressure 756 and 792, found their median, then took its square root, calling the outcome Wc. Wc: 1.09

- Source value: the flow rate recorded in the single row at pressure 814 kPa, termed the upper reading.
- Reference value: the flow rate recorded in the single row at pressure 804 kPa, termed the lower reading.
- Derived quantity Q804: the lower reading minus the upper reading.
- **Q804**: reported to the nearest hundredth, 0.12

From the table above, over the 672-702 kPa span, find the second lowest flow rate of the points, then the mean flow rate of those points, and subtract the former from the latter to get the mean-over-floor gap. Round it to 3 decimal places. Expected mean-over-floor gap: 0.020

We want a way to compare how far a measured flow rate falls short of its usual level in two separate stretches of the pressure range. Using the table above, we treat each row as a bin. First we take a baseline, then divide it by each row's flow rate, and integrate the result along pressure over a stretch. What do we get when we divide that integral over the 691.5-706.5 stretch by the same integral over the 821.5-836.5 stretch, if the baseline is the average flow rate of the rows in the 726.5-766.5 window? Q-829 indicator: 1.08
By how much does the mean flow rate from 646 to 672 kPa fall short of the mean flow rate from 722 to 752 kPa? 0.03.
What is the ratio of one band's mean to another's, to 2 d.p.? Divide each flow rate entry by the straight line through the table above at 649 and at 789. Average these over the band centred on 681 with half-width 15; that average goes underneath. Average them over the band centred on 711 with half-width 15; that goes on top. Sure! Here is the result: 1.04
